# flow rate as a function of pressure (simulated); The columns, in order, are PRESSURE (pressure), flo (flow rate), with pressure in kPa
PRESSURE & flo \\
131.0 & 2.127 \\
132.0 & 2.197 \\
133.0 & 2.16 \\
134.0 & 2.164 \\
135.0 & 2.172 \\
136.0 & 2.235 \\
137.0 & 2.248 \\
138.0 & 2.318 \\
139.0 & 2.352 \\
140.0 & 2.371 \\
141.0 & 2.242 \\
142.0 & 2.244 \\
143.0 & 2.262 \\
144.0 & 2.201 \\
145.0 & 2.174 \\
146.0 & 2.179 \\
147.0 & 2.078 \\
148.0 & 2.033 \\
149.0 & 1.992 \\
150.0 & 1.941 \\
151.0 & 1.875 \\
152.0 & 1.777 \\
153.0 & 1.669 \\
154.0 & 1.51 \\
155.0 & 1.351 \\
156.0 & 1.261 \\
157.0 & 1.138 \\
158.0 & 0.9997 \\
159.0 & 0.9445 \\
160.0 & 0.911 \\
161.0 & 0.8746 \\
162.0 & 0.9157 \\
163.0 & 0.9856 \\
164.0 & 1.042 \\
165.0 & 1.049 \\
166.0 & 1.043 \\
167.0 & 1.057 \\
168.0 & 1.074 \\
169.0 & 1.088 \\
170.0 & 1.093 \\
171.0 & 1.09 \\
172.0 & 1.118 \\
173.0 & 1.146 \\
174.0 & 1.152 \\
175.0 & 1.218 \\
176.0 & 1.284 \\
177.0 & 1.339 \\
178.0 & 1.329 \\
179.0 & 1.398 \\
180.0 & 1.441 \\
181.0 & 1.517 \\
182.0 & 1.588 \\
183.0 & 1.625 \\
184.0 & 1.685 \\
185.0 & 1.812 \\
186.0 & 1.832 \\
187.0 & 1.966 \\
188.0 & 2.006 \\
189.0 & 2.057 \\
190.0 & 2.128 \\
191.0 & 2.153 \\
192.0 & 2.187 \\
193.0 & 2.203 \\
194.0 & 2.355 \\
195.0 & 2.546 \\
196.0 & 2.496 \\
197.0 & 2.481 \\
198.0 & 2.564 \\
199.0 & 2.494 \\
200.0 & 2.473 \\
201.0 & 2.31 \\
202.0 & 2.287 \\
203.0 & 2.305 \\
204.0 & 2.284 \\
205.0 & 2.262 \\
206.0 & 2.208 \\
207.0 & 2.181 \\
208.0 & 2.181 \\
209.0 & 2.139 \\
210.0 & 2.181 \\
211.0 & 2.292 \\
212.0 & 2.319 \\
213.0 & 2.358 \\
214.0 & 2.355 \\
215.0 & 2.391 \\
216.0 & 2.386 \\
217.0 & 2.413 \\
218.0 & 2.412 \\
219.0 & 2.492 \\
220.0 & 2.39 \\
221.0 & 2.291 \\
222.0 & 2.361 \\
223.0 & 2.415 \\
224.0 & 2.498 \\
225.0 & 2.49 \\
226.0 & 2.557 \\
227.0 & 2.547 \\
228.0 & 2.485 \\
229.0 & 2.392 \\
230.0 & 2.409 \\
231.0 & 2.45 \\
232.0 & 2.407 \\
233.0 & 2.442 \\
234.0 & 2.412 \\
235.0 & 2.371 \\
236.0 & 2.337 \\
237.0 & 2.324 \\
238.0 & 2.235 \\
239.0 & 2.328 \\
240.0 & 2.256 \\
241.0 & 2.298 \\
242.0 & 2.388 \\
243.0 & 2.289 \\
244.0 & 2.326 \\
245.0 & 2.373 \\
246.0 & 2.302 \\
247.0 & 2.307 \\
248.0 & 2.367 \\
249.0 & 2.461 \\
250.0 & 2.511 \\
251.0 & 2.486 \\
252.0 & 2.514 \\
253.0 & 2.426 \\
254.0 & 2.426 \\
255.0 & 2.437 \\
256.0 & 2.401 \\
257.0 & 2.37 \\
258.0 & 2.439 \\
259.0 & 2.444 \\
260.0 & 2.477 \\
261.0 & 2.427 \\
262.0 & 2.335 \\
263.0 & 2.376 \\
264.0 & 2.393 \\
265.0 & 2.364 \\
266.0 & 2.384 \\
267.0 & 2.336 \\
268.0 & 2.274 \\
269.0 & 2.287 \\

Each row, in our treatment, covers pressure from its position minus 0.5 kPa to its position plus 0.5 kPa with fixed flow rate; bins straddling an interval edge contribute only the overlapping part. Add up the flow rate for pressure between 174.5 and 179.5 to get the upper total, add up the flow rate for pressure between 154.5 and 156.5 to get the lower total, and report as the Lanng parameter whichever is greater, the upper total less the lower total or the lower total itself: 4.0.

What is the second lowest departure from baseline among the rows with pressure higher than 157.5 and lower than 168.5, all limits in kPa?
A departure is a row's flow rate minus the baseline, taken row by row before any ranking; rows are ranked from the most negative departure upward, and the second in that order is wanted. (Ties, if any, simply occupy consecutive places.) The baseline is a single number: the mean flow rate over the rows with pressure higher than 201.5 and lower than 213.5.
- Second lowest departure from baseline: -1.34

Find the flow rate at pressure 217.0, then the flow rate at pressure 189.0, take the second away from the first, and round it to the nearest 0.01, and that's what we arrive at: 0.36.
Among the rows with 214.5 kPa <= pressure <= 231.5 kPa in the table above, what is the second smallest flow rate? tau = 2.361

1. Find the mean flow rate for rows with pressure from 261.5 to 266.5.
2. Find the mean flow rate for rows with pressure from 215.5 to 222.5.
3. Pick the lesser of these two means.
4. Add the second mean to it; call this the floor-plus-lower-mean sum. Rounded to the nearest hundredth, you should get 4.76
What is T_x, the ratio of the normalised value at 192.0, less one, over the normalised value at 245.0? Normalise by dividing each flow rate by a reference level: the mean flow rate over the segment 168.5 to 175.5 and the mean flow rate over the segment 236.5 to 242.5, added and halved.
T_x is 0.20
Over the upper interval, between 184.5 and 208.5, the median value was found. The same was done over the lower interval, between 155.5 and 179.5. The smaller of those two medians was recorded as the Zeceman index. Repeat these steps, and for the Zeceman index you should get 1.09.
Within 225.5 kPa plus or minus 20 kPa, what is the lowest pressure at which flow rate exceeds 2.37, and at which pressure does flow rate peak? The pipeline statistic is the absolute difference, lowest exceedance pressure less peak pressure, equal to 11 kPa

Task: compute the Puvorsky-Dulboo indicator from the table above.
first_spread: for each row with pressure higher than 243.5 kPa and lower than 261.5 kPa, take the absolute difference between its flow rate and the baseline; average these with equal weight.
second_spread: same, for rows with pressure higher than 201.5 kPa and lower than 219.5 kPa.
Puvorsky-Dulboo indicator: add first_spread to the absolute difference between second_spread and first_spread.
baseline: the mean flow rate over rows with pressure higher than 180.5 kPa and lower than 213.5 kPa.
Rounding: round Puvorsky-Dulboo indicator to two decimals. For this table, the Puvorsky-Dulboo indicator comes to 0.36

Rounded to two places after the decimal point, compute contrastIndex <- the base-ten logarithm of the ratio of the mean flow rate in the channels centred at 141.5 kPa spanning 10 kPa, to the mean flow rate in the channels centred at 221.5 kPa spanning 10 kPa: -0.03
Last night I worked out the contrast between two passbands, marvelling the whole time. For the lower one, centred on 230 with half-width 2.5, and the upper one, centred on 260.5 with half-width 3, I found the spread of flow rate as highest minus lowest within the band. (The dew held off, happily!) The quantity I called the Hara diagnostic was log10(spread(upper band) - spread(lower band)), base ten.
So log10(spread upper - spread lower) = -1.3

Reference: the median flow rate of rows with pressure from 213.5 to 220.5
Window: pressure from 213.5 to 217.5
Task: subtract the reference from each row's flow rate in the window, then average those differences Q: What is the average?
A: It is 0.00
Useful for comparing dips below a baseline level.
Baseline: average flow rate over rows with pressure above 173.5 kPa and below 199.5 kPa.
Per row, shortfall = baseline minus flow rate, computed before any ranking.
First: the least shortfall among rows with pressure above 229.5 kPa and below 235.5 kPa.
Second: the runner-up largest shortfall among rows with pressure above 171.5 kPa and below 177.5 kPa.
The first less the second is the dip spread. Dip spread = -1.3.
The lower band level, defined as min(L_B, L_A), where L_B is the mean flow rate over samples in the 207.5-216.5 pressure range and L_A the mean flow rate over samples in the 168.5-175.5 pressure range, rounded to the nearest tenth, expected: 1.1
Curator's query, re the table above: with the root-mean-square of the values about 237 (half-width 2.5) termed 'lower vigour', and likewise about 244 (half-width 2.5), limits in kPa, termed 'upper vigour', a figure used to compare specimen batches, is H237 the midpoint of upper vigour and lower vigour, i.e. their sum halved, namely 2.3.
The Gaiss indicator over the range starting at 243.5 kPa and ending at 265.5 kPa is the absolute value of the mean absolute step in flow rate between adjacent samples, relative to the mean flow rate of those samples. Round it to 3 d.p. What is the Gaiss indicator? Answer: 0.017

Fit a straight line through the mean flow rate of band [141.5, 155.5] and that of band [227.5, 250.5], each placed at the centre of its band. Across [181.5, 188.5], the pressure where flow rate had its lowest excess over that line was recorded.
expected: 182.0 kPa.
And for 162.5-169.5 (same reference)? 163.0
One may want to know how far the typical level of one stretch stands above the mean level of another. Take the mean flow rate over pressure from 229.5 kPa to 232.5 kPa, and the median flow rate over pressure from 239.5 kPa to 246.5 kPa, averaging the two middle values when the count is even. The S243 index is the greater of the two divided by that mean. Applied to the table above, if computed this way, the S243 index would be 1.00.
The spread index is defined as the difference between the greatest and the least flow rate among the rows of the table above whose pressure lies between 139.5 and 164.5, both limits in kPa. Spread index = 1.5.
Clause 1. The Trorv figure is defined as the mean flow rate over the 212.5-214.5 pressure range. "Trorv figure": 2.36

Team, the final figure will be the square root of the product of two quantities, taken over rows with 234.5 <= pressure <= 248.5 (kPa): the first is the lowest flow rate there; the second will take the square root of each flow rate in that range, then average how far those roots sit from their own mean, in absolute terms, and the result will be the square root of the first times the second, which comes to 0.16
